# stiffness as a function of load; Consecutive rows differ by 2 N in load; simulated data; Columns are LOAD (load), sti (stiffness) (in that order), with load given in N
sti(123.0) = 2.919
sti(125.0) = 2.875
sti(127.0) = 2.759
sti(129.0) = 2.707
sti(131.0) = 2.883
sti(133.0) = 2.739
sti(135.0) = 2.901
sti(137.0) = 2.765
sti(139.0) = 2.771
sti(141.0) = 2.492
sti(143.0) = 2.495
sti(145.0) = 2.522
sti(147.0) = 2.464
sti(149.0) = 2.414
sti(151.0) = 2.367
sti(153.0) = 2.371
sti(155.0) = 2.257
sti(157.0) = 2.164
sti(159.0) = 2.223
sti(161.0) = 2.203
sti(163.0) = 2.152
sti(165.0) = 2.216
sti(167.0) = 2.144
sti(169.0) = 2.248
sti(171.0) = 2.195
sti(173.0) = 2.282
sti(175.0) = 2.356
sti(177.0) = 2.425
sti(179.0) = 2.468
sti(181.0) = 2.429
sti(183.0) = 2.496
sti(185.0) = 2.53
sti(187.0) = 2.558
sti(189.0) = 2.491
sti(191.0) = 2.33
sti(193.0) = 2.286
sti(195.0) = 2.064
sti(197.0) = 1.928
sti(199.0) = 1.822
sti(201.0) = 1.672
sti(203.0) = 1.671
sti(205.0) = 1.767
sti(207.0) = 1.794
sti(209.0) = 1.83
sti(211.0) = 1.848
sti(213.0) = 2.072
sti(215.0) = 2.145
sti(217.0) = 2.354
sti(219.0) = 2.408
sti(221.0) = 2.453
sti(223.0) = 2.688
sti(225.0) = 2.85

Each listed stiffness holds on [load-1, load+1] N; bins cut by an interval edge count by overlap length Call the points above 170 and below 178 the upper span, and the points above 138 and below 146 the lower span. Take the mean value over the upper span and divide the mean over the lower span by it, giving 1.11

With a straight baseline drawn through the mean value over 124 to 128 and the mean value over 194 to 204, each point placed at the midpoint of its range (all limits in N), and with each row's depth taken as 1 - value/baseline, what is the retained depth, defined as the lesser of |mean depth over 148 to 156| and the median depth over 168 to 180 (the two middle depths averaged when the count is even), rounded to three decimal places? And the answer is -0.069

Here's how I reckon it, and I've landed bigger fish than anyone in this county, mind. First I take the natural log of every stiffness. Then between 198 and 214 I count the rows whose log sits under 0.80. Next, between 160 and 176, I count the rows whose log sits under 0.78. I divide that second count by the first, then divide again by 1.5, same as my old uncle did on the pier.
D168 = 0.17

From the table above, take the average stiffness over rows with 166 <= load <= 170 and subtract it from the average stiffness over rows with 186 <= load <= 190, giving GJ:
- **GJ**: 0.3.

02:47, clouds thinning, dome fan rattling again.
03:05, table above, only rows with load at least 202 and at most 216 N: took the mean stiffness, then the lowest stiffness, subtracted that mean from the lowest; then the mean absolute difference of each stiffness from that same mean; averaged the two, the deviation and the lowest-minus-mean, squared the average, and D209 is 0.0013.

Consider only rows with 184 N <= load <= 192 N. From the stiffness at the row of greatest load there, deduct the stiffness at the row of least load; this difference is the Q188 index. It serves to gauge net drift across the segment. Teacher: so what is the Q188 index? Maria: -0.20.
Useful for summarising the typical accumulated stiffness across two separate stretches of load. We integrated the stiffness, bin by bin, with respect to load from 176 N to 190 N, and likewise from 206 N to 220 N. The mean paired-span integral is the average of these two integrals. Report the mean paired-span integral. 32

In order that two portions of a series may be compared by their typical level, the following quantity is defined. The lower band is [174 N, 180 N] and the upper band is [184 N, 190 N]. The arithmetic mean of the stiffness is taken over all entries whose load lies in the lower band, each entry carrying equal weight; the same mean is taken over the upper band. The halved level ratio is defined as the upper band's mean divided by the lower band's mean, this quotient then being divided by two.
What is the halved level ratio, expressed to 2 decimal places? 0.52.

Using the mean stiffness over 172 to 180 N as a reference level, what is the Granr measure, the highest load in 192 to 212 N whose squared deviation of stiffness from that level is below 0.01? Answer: 193.0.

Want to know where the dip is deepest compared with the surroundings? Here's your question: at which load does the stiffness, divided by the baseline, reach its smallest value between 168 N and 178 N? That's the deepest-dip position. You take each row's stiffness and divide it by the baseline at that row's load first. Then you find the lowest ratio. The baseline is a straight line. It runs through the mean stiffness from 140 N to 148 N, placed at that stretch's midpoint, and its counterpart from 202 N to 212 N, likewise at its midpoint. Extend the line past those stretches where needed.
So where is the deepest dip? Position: 171.0 N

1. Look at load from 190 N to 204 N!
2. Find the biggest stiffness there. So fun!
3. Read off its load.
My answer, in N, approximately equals 191.0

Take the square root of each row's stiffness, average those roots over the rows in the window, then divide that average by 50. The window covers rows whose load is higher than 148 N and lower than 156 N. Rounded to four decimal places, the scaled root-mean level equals 0.0307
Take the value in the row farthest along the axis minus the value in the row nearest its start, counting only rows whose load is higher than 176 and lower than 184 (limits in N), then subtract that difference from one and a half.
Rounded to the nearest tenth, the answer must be 1.4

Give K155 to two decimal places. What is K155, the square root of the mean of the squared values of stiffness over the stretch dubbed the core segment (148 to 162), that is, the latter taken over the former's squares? 2.29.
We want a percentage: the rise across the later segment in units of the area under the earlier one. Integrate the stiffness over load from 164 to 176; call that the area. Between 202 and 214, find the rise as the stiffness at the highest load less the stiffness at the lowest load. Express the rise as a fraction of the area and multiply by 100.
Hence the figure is 1.5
